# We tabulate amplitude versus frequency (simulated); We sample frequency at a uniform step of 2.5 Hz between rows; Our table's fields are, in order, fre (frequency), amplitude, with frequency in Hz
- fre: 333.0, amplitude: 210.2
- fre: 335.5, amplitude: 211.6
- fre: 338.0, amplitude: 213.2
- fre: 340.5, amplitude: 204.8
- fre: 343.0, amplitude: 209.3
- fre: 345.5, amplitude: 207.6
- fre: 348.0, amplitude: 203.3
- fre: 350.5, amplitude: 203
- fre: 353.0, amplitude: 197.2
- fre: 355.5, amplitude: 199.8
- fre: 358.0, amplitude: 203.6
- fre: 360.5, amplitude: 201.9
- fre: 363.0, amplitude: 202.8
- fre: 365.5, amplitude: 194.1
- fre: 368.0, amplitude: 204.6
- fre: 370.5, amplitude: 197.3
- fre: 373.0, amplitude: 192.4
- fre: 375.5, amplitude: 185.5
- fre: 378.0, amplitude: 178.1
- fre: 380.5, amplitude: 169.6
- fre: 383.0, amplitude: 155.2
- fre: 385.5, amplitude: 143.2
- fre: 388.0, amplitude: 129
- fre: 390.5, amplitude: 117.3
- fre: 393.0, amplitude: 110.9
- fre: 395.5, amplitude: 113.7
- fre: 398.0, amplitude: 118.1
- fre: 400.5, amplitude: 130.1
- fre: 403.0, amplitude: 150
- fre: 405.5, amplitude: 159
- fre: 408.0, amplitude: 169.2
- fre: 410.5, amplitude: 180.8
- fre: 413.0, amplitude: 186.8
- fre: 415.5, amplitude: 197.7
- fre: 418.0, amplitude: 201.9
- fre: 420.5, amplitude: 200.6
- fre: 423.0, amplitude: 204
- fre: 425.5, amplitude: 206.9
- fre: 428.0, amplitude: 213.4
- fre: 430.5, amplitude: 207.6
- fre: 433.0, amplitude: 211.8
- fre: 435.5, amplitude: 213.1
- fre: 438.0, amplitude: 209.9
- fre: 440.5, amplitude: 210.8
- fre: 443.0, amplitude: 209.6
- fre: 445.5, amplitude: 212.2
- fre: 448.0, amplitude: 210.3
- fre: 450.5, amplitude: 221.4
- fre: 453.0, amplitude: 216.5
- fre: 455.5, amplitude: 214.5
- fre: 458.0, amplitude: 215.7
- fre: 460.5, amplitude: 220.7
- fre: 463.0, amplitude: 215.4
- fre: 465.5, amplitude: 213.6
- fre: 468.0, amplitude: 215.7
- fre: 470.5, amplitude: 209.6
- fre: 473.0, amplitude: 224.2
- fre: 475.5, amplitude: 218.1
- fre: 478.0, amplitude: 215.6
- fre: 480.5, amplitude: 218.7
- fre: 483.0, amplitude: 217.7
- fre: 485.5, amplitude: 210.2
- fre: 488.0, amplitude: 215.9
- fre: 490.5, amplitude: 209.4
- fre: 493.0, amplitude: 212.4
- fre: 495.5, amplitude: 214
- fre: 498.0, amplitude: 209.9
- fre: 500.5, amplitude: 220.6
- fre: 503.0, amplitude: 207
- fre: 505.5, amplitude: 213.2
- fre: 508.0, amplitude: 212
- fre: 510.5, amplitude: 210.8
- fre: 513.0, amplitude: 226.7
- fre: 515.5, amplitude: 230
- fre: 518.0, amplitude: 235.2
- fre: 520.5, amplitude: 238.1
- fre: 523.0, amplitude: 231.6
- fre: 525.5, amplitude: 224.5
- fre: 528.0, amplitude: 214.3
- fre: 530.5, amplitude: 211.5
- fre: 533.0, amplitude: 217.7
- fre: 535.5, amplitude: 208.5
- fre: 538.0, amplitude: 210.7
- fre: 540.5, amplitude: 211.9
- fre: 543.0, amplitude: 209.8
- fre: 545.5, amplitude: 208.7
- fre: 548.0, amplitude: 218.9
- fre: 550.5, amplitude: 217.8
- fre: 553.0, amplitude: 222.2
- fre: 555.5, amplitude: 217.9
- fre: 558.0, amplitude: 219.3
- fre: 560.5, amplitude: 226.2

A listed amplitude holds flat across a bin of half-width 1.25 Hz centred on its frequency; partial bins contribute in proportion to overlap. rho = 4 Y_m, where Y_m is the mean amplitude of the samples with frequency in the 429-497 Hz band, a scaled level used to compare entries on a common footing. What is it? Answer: 857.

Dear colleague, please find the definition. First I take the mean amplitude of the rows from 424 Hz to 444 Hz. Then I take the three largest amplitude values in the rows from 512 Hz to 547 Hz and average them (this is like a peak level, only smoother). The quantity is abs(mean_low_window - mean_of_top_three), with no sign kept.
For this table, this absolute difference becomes 25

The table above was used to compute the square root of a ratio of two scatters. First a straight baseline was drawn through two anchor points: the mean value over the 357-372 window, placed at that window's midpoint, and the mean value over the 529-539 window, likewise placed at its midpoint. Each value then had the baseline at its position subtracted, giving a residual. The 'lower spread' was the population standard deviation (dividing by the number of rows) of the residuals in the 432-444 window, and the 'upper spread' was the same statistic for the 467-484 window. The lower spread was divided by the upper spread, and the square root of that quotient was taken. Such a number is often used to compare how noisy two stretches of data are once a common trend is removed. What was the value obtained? 0.61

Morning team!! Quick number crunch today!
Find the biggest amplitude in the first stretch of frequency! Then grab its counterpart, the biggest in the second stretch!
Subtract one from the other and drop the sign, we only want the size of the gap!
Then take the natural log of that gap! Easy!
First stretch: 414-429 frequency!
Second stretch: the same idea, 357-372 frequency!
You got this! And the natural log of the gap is 2.17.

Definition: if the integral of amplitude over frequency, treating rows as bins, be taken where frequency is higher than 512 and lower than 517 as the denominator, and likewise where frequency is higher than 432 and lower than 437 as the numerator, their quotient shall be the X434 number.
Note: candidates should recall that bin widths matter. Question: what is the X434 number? 0.93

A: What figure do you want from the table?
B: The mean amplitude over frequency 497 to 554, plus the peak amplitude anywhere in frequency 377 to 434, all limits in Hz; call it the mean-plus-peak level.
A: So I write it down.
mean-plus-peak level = 431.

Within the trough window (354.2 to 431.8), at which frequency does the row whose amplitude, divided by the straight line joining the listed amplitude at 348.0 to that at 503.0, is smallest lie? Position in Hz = 393.0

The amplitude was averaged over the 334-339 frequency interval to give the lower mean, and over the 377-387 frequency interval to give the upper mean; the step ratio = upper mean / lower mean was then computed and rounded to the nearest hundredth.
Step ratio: 0.76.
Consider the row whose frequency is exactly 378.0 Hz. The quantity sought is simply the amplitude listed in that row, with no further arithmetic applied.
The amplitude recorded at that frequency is 178.1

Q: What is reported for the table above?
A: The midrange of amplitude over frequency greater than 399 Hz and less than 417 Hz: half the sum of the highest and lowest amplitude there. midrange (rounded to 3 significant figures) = 164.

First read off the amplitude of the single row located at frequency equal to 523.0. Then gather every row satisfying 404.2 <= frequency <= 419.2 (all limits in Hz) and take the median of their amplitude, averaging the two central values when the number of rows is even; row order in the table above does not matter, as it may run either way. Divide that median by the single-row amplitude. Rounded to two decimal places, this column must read 0.79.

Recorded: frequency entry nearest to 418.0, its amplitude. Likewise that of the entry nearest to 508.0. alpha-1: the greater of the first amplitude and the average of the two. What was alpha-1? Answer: 207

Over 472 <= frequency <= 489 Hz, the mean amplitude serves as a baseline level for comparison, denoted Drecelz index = 217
